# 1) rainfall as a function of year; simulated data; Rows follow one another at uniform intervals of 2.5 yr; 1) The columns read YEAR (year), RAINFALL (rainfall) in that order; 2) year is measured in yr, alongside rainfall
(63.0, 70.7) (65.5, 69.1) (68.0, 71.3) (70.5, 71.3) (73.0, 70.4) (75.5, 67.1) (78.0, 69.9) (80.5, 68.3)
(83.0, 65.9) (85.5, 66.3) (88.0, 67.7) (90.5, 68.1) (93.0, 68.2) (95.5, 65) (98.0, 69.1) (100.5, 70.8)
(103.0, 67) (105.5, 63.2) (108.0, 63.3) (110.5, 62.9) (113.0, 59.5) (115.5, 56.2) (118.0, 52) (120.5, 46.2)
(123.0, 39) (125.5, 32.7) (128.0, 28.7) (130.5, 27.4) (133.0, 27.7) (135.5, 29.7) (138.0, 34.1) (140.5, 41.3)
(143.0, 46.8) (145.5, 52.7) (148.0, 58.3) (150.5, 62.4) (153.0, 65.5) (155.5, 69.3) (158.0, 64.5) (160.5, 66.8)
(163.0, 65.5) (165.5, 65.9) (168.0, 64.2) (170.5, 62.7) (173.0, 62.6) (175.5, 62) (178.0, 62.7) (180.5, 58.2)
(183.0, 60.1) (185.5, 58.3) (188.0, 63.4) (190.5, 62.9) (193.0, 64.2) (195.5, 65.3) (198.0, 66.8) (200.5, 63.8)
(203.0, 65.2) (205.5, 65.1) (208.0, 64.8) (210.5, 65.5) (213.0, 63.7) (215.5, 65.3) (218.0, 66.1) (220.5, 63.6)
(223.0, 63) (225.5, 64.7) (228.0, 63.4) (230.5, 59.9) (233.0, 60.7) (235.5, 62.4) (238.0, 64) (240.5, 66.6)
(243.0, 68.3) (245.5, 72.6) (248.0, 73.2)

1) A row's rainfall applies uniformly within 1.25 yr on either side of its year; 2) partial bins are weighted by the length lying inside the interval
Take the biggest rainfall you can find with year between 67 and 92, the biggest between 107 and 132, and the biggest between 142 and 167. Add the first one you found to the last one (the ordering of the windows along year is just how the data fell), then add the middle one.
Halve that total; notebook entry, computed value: 102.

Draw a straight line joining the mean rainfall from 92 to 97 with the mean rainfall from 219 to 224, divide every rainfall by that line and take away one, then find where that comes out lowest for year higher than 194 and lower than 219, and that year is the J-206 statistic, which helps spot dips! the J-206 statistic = 200.5 yr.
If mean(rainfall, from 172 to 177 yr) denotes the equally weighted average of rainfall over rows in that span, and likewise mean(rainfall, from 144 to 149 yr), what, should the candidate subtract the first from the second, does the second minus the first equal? -7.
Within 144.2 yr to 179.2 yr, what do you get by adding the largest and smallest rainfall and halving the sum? 61.0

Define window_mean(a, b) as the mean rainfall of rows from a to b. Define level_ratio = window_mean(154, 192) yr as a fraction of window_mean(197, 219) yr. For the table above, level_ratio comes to 0.97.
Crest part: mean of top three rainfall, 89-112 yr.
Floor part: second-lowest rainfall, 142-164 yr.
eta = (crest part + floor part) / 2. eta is 61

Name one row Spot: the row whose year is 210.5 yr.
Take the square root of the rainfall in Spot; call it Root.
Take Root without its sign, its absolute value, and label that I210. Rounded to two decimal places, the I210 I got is 8.09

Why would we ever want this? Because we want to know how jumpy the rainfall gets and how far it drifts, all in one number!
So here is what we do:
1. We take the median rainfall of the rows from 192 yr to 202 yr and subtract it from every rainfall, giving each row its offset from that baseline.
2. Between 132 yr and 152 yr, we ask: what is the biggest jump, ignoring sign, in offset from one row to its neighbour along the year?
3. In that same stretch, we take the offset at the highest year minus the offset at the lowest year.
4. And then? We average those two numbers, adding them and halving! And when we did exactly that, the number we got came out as 21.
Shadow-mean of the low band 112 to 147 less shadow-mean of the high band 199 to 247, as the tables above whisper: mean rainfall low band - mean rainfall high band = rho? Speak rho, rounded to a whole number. -24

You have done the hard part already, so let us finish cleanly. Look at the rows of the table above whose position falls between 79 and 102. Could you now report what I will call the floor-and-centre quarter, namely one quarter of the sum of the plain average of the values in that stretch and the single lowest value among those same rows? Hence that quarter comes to 33.2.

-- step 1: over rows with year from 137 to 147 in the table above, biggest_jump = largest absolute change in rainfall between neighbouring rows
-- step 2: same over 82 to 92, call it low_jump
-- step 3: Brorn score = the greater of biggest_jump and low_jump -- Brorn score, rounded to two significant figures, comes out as 7.2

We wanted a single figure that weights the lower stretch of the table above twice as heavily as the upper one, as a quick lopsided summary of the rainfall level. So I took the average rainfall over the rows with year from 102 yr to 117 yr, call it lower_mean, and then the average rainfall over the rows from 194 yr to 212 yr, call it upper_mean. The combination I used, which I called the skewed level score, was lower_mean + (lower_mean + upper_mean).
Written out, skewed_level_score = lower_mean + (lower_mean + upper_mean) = 189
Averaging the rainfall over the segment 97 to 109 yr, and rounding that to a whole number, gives 67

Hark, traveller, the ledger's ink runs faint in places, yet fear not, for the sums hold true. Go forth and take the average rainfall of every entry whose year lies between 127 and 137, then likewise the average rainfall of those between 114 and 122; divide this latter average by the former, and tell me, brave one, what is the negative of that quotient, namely -1.8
